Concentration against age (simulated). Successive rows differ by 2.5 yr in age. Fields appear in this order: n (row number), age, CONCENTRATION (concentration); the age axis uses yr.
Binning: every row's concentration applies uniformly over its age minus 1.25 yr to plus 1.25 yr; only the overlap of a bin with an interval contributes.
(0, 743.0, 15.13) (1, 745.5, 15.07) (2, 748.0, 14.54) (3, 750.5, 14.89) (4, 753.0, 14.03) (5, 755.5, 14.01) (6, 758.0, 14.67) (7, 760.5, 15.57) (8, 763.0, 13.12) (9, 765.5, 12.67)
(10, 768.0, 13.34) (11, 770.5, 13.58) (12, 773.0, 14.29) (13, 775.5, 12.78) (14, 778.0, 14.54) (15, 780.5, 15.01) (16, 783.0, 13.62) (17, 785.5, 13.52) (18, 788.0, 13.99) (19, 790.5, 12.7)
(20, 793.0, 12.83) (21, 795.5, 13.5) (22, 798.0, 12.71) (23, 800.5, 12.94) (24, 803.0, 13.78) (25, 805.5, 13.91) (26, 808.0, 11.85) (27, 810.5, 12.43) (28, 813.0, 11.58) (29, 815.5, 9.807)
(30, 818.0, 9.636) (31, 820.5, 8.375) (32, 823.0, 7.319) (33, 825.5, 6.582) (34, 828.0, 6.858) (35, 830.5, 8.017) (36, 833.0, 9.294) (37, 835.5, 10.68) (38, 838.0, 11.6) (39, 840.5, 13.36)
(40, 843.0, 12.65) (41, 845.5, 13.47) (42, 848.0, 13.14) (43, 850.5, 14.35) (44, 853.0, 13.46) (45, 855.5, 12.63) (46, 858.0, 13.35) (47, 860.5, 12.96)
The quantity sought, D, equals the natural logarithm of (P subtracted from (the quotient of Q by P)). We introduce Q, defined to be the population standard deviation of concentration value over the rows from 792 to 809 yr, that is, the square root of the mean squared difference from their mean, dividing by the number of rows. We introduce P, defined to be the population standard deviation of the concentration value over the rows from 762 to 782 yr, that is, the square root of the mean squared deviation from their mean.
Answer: -4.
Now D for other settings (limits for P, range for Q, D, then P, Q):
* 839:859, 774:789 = 0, 0.51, 0.7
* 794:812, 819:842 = 1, 0.70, 2.2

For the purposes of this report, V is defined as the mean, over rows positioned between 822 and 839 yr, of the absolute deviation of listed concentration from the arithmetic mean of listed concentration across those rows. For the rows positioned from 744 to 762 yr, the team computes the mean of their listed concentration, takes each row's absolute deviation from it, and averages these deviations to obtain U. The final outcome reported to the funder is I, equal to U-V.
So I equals -1.2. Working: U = 0.4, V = 1.6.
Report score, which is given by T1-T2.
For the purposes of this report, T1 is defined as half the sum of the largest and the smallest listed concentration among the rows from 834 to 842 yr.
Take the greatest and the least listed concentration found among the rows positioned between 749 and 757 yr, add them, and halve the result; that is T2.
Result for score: -2.4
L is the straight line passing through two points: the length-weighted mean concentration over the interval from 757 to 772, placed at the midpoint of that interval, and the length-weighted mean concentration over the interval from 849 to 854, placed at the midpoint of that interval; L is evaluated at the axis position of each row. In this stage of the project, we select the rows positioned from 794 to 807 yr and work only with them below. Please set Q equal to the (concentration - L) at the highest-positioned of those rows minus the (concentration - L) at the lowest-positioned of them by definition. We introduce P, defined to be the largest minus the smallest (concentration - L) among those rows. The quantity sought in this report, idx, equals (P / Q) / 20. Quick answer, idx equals 0.15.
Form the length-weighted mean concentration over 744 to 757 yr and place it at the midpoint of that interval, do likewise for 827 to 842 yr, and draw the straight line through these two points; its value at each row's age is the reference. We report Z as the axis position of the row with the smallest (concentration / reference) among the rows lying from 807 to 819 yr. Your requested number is 818.0 yr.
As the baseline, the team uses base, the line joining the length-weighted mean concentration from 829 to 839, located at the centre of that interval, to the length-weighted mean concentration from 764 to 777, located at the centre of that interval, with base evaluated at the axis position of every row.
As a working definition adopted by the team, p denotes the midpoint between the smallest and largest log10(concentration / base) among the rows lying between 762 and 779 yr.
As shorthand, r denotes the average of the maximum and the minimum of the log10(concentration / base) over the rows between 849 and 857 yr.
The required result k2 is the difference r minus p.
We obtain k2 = 0.18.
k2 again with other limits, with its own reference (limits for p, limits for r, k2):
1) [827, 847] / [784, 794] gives 0.04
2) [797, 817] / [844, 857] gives 0.17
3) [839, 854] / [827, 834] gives -0.27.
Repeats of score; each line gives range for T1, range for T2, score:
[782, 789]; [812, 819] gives 3.1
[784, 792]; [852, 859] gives 0.3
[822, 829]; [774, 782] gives -6.9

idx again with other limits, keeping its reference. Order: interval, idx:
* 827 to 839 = 0.05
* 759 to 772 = -0.07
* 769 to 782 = 0.08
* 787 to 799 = -0.05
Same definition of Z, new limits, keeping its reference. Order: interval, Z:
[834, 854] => 835.5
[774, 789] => 775.5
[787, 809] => 790.5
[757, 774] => 765.5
